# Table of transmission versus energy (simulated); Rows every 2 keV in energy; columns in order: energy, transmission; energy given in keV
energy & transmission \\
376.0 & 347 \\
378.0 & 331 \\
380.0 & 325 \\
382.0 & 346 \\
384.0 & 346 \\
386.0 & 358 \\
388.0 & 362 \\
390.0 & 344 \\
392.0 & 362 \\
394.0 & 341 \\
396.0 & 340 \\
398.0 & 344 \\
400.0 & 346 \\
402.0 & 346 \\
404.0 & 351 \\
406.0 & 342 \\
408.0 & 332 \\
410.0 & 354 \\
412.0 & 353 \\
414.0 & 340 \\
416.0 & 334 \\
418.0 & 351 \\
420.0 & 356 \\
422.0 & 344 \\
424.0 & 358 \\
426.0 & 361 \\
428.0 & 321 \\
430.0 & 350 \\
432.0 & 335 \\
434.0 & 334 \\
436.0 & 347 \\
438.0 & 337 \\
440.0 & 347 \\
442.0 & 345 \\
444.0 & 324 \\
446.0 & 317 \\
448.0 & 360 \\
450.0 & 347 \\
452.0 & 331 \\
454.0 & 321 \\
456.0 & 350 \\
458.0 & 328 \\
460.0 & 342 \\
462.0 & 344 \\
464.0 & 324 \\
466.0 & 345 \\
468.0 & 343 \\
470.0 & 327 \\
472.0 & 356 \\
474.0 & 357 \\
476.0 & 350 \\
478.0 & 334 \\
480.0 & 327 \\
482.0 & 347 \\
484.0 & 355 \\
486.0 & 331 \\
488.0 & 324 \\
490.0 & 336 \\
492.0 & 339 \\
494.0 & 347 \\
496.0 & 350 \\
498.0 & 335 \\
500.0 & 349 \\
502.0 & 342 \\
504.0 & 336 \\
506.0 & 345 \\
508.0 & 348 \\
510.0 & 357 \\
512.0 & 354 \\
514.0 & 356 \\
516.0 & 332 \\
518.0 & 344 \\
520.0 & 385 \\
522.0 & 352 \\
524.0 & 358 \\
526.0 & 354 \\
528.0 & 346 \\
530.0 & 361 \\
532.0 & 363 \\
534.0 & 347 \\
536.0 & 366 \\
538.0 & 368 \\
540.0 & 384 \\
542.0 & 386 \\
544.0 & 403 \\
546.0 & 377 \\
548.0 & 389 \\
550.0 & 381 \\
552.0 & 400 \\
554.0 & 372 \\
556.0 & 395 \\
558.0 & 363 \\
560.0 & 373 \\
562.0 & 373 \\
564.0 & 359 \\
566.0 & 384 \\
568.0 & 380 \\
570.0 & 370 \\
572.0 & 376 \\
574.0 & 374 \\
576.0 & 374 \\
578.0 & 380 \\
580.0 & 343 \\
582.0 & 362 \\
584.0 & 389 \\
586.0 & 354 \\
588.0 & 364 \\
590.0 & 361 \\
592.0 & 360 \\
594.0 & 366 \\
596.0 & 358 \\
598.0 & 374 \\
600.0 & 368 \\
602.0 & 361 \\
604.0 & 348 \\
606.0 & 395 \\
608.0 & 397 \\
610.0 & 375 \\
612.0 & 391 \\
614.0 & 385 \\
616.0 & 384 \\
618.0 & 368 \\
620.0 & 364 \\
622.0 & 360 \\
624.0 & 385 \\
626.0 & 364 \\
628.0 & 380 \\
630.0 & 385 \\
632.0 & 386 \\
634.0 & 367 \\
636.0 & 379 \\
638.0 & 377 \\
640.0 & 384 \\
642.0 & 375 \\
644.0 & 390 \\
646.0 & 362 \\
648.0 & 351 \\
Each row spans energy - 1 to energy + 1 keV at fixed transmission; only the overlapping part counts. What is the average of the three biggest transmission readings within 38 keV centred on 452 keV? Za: 352.3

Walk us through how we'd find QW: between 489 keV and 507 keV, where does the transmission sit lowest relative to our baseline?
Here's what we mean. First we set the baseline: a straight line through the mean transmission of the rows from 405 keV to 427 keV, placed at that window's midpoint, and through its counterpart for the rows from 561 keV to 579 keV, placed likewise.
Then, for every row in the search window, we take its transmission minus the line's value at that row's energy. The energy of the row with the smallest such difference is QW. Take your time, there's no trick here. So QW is 504.0 keV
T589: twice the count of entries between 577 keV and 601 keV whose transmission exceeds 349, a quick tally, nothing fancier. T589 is 22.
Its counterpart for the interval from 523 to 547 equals 20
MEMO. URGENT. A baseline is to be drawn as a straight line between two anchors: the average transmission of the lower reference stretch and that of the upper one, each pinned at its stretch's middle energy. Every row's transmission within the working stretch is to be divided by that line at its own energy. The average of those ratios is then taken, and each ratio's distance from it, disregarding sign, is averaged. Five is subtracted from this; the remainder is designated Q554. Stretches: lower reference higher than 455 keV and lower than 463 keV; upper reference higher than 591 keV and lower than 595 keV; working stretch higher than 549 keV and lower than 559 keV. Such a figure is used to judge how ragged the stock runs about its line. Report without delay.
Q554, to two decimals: -4.97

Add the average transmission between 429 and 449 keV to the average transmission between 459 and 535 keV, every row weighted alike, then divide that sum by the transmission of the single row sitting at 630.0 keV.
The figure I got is 1.78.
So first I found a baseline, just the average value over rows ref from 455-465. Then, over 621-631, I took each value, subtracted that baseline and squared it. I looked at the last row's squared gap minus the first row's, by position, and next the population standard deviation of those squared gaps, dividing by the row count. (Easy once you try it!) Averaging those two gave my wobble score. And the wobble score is 1250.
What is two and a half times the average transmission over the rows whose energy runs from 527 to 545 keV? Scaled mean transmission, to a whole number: 923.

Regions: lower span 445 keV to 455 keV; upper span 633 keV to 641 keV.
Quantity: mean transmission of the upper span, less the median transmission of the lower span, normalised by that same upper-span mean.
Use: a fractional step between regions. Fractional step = 0.12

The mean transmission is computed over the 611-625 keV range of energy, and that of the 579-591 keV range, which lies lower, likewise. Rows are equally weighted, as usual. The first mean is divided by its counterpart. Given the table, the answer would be 1.040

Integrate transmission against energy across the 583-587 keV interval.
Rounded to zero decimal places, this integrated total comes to 1486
